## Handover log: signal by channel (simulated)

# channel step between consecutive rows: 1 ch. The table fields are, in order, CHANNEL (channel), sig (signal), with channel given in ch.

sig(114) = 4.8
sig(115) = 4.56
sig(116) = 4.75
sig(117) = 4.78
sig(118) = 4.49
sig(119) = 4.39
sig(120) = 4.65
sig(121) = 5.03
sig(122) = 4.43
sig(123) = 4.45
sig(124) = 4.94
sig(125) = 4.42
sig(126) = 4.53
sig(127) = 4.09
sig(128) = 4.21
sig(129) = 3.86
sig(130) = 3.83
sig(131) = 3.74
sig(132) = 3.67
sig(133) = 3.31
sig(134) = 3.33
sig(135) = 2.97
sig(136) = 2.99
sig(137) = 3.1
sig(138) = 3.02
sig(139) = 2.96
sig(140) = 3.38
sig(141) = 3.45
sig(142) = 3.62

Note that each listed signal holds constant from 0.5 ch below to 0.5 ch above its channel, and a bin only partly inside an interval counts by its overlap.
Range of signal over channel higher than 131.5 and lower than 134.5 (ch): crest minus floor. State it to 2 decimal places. 0.36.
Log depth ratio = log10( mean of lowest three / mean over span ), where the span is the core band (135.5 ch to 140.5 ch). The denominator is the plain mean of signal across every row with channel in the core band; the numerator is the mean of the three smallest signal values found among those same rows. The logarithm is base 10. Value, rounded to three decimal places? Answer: -0.014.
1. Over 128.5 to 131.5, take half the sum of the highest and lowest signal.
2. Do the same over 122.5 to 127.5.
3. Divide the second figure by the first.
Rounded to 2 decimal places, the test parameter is 1.19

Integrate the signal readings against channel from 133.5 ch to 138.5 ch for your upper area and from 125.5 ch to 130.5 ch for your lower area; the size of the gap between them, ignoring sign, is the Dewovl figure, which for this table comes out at 5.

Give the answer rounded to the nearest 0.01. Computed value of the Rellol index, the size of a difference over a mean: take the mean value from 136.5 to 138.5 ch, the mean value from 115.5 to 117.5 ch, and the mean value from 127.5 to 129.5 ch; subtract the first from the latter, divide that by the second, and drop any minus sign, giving 0.20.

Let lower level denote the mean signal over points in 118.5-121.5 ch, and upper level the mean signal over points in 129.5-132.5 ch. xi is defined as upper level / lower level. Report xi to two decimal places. 0.80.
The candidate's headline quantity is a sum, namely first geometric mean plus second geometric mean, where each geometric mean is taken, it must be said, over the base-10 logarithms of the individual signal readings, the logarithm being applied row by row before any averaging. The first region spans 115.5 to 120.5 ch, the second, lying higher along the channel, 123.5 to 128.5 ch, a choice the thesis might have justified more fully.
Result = 1.31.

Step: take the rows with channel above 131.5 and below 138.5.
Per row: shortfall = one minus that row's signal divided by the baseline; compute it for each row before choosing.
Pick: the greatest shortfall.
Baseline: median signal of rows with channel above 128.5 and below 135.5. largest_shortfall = 0.2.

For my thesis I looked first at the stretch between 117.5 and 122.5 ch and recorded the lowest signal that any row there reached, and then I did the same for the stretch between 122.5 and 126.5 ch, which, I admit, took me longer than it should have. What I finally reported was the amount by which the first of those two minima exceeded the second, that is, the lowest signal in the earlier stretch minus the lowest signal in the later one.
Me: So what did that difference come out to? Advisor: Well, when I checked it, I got 0.0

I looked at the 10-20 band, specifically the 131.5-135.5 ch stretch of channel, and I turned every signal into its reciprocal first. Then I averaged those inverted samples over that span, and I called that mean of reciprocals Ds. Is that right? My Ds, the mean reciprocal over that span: 0.30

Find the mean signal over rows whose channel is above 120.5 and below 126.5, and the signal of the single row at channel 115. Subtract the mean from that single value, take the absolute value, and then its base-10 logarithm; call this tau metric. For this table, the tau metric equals -1.1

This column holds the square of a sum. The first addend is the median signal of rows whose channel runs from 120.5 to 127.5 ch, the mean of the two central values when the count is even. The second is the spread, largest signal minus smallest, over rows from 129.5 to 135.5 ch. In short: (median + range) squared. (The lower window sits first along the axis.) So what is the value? 28.2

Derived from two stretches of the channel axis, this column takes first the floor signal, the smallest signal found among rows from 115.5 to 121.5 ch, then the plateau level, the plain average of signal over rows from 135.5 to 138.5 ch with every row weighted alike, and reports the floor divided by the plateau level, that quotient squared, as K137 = 2.1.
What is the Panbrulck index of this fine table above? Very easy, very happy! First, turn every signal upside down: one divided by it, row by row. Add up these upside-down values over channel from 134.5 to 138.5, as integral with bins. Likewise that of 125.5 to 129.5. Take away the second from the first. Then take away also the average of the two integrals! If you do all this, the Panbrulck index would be -0.78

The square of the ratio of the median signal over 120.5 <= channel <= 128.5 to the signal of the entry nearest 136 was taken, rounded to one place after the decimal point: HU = 2.2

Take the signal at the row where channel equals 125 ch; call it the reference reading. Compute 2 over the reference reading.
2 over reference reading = 0.45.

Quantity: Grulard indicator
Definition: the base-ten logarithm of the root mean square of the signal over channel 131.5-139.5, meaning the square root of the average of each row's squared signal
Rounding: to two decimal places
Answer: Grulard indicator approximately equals 0.50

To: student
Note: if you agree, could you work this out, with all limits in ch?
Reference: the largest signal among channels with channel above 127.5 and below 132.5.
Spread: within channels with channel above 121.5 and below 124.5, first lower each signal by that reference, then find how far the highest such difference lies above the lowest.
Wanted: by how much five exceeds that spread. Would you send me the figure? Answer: 4.49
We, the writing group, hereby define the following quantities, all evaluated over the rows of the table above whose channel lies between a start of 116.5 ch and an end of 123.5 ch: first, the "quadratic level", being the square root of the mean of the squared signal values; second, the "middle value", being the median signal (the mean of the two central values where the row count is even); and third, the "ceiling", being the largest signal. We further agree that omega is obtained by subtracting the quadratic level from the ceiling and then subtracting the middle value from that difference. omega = -4.07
